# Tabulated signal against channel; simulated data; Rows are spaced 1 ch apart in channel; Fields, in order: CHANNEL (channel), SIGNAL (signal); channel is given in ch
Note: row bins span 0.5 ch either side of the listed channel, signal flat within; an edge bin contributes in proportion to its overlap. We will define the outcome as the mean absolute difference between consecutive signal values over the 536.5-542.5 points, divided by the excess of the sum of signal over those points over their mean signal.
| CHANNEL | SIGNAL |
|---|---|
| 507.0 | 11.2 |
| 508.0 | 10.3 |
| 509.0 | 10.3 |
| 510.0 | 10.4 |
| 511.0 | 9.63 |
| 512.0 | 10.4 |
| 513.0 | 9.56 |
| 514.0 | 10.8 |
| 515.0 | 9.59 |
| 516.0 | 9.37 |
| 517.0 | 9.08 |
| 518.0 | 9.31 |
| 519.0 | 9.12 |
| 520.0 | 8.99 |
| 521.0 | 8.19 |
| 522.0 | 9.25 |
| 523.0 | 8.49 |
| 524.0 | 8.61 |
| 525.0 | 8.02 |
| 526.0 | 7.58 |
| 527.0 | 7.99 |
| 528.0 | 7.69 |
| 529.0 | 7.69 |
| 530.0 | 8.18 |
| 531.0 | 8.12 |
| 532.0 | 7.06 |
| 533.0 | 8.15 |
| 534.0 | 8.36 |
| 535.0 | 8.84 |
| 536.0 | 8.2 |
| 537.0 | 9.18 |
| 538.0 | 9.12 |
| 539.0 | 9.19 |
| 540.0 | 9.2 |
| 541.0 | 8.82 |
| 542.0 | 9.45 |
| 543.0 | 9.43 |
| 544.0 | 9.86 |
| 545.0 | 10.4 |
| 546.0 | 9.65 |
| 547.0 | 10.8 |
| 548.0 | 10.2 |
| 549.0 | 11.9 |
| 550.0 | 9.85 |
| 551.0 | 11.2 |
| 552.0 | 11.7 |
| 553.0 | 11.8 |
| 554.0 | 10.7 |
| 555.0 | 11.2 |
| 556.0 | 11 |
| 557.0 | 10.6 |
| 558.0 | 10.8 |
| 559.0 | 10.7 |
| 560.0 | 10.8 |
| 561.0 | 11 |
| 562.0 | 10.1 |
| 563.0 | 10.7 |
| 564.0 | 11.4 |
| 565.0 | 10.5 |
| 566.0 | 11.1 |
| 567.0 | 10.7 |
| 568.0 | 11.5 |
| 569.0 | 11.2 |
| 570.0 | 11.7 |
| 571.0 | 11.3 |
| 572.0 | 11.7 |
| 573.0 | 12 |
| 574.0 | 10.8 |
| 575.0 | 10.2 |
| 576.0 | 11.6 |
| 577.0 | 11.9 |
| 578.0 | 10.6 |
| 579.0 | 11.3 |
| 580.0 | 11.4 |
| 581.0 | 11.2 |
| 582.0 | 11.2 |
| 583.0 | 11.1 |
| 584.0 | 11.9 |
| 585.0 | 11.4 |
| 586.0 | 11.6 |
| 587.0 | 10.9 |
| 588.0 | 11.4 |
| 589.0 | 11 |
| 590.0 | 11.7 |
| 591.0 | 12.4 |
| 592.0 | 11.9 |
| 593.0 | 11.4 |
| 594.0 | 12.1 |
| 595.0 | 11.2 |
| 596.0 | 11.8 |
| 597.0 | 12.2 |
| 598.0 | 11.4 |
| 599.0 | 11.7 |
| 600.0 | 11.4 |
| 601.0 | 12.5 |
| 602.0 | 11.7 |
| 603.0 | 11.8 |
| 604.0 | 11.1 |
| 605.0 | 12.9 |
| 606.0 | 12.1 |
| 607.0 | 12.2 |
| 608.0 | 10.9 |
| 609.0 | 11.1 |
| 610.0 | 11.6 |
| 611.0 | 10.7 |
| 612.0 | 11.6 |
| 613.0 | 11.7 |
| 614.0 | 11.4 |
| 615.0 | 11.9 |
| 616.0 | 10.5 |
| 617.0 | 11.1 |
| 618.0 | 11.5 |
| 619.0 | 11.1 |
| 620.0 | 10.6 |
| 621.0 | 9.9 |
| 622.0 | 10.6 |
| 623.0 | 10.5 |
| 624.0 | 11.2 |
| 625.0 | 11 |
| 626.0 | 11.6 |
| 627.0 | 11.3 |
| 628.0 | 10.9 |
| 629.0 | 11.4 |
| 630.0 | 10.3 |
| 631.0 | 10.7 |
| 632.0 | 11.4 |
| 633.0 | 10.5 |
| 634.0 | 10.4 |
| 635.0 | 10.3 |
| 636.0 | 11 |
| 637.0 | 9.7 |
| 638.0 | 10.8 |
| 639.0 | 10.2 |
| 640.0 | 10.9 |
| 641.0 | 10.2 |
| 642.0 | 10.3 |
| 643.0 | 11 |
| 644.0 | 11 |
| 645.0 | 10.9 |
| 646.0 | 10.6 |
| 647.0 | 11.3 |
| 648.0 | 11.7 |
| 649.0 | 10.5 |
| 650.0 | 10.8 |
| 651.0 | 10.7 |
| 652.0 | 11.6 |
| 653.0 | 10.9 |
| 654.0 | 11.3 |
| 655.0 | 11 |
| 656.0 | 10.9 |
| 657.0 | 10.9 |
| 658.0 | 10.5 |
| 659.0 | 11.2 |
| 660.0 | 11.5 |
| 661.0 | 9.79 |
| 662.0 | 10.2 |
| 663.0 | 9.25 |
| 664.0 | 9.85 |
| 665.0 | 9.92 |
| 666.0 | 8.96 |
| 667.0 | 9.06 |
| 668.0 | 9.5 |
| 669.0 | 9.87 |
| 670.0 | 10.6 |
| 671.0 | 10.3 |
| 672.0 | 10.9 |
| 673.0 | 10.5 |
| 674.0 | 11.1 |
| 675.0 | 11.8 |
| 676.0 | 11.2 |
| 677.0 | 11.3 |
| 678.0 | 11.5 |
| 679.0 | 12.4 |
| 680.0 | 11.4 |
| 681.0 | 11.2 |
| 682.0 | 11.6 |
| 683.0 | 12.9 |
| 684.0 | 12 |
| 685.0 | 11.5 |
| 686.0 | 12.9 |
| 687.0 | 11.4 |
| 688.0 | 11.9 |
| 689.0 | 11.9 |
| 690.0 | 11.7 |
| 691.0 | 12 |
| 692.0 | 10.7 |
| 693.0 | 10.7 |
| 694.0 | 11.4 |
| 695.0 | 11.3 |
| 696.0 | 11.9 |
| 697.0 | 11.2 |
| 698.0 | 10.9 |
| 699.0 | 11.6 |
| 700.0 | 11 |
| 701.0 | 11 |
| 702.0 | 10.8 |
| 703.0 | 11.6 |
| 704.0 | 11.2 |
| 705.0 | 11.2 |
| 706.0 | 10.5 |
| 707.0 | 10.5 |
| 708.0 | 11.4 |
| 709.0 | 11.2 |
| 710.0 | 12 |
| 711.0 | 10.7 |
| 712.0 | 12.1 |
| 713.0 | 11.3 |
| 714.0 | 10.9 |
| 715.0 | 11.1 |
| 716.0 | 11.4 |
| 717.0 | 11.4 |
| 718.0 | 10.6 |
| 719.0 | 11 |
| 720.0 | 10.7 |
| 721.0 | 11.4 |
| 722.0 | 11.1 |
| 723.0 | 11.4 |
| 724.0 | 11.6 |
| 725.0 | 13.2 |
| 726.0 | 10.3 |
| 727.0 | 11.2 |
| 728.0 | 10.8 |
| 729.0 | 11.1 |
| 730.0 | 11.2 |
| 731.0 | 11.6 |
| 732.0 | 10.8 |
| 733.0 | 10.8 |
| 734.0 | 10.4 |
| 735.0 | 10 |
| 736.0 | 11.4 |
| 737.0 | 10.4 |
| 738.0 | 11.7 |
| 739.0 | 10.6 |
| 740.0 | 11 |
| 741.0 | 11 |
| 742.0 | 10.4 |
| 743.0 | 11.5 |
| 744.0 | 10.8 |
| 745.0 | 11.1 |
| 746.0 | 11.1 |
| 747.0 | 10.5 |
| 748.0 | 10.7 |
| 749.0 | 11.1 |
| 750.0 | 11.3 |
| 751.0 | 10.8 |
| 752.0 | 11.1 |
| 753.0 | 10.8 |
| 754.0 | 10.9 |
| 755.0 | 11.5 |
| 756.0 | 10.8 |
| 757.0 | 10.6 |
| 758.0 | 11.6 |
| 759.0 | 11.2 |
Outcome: 0.0050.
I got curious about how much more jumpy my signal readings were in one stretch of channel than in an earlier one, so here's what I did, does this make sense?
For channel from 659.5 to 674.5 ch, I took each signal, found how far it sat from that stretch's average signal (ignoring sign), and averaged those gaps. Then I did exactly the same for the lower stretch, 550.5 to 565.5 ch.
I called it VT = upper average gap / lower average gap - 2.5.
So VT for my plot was -0.82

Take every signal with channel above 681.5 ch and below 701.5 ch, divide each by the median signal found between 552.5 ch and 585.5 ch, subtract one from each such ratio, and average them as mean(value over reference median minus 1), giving 0.033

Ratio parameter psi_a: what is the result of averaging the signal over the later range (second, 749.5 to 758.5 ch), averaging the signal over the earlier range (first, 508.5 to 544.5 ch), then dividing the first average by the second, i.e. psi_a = 0.81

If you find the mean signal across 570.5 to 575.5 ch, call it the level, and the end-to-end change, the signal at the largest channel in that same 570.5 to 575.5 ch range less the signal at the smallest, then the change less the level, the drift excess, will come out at -12.3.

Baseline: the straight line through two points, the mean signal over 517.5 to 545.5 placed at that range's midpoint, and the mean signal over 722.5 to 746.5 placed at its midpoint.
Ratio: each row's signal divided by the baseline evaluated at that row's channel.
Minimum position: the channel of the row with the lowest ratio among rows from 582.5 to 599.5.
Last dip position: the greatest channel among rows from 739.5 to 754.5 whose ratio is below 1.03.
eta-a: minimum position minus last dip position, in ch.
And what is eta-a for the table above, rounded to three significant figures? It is -167 ch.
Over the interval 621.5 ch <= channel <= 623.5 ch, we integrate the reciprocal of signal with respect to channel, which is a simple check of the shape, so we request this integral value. 0.190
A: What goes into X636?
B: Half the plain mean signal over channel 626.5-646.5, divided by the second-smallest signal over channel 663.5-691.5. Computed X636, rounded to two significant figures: 0.59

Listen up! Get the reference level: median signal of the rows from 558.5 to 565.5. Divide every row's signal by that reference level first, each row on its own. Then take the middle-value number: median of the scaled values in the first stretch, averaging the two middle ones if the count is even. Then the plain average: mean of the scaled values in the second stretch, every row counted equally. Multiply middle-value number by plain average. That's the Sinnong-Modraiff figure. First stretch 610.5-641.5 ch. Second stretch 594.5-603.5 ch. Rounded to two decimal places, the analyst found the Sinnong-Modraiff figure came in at 1.12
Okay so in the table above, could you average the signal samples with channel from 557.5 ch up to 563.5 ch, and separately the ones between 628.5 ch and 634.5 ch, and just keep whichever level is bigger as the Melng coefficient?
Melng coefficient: 10.8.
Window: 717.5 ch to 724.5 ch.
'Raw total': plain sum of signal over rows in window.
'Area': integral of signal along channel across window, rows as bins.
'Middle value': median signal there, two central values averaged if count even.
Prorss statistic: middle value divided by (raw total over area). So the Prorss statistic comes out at 11.1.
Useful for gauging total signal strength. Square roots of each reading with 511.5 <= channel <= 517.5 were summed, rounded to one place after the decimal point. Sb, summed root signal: 18.8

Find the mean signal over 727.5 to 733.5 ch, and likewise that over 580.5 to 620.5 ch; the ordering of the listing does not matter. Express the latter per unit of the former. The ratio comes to 1.04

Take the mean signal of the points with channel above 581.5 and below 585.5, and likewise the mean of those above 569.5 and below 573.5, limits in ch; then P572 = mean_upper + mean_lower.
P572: 23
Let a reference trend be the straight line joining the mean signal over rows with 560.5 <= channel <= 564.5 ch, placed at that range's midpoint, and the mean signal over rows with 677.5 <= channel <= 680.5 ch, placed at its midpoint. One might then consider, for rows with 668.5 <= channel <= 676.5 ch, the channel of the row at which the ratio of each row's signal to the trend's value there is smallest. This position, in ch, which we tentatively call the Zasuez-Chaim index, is 669.0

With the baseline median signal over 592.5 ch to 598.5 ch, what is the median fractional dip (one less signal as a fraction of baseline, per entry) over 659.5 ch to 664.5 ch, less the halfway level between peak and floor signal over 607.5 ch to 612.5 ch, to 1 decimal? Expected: -11.0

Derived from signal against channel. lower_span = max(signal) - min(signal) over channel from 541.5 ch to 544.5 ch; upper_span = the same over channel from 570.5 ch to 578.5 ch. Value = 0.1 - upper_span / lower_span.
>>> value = -4.1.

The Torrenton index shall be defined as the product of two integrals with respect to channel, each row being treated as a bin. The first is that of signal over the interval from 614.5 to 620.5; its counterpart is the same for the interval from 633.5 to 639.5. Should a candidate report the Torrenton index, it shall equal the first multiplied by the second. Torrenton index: 4162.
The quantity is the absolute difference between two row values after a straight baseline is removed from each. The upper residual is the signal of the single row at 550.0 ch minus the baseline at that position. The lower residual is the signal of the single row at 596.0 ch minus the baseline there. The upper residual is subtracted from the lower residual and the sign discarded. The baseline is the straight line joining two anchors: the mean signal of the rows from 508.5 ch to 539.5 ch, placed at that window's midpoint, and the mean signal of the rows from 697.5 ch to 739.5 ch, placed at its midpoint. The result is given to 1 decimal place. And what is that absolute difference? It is 1.4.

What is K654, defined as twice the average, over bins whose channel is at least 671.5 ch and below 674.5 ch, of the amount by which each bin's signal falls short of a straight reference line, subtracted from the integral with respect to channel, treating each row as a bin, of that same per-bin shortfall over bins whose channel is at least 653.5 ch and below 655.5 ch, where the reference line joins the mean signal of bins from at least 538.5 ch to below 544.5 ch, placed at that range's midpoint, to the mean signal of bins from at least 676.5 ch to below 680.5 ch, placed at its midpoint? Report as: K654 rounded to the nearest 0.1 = -1.3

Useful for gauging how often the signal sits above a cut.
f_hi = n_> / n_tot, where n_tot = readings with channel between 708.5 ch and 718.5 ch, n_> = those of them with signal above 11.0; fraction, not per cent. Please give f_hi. 0.70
